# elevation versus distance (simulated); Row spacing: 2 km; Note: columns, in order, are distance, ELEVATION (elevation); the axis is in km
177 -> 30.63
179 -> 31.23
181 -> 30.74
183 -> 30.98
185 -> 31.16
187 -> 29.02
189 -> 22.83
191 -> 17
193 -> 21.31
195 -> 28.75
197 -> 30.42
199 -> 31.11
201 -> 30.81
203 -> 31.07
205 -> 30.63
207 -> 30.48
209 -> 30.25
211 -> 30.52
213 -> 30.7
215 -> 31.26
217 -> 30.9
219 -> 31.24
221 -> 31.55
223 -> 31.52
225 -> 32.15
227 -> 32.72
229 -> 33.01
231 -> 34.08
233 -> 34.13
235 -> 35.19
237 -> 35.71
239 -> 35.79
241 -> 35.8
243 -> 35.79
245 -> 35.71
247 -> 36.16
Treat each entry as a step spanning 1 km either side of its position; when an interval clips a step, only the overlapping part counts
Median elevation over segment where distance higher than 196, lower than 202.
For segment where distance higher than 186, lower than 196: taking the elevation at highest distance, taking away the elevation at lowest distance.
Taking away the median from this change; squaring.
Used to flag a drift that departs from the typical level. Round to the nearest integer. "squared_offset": 966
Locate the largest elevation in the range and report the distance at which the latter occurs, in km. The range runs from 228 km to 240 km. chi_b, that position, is 239 km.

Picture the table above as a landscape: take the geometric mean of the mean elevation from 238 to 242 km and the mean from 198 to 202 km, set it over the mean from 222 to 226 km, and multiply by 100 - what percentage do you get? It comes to 105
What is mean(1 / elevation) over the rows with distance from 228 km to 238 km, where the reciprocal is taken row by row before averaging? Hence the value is 0.0291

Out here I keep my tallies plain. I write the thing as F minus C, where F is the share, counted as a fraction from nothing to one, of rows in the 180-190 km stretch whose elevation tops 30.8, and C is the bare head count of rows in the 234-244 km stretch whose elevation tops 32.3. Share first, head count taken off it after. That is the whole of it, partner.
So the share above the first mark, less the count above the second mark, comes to -4.6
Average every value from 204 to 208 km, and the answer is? 30.6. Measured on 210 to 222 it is 31.0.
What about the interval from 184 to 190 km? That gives 27.7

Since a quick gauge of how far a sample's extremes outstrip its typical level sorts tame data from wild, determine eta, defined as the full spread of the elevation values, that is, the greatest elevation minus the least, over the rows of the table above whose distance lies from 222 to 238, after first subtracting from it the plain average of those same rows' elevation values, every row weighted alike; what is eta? -29.4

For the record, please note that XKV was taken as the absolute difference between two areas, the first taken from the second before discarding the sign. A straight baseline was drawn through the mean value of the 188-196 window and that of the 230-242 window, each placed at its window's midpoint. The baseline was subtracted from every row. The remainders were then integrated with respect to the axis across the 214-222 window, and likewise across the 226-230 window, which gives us 10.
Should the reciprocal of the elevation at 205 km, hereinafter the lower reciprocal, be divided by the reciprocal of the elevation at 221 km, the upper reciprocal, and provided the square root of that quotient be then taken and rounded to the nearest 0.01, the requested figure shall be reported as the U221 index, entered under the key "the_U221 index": 1.01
